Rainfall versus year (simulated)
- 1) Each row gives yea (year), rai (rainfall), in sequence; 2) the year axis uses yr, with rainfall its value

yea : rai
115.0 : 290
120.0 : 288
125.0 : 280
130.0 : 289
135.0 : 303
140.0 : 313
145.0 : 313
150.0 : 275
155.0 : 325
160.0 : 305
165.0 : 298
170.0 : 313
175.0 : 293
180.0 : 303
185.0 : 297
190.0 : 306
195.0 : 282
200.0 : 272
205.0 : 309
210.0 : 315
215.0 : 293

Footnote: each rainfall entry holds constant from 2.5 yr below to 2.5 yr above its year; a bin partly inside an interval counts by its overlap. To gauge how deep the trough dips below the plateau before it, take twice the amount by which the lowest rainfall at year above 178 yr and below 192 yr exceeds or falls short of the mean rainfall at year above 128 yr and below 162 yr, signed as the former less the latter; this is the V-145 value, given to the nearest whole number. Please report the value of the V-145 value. -13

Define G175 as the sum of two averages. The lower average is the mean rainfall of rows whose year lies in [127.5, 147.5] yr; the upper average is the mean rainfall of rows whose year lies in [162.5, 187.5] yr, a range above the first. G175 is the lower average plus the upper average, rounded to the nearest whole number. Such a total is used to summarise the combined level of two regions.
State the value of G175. 605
